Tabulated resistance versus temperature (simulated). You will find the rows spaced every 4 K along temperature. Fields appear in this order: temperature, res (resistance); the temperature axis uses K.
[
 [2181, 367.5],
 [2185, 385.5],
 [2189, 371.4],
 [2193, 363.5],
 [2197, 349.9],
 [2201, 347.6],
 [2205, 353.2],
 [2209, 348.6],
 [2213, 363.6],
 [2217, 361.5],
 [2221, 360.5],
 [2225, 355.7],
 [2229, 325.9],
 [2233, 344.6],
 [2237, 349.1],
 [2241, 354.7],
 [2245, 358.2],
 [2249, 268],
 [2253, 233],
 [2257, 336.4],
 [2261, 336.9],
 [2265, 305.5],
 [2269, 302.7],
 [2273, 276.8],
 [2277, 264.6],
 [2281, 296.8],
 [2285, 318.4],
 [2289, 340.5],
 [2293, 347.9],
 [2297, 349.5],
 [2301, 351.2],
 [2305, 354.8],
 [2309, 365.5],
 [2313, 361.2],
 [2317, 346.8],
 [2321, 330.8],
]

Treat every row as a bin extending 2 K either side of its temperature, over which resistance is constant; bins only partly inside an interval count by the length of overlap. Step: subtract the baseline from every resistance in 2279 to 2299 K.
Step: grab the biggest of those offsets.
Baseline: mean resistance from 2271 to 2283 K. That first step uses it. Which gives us 70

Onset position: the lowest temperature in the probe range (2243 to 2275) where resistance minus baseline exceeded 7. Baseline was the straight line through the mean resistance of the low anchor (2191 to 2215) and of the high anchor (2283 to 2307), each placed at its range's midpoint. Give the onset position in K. 2245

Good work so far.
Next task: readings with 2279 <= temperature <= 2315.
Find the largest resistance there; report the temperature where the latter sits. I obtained 2309 K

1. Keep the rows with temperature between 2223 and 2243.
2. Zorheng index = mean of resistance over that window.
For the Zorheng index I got 346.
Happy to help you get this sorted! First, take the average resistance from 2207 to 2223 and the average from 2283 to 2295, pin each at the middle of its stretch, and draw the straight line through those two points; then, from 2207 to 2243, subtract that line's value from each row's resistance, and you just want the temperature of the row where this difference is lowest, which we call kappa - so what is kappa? 2229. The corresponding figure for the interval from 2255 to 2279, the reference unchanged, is 2277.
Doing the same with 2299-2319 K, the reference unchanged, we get 2301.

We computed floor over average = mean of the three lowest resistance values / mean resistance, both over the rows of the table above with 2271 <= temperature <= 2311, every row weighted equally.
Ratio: 0.855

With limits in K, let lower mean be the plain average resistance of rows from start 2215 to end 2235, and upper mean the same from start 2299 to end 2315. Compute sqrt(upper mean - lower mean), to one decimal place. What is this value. 2.9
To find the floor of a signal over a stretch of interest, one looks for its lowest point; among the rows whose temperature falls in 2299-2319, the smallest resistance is 346.8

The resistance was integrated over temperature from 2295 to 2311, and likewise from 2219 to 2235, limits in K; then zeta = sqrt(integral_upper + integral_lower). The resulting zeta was 106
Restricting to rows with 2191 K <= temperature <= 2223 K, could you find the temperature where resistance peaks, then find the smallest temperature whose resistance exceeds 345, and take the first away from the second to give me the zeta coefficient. -20 K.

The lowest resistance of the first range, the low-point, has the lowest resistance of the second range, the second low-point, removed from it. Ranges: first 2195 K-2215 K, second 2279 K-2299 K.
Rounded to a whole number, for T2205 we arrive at 51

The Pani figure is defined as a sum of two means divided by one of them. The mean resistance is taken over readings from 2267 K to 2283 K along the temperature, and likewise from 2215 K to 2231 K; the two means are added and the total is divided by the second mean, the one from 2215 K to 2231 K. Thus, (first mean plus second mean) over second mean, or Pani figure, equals 1.81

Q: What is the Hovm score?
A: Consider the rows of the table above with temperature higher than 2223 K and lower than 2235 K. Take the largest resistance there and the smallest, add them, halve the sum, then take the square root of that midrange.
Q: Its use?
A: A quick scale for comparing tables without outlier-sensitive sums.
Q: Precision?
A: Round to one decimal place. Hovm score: 18.5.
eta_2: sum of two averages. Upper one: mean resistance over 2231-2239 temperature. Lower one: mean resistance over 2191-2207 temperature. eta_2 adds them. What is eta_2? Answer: 700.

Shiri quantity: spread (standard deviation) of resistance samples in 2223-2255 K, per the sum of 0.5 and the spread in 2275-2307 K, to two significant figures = 1.4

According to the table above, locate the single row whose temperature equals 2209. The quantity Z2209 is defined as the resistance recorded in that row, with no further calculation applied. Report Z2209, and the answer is 348.6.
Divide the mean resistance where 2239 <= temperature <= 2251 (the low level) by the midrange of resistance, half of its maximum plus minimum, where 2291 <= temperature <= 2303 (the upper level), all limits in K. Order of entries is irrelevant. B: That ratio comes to 0.94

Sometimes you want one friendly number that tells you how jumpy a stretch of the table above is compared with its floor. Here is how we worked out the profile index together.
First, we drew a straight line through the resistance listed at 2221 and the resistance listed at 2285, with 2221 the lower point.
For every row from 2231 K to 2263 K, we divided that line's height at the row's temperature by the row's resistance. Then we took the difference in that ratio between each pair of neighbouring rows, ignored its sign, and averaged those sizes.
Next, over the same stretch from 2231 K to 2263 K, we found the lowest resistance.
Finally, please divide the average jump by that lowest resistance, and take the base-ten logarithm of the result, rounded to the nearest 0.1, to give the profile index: -3.2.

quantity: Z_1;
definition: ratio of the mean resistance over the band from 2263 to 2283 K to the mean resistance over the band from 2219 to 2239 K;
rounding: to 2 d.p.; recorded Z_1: 0.83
